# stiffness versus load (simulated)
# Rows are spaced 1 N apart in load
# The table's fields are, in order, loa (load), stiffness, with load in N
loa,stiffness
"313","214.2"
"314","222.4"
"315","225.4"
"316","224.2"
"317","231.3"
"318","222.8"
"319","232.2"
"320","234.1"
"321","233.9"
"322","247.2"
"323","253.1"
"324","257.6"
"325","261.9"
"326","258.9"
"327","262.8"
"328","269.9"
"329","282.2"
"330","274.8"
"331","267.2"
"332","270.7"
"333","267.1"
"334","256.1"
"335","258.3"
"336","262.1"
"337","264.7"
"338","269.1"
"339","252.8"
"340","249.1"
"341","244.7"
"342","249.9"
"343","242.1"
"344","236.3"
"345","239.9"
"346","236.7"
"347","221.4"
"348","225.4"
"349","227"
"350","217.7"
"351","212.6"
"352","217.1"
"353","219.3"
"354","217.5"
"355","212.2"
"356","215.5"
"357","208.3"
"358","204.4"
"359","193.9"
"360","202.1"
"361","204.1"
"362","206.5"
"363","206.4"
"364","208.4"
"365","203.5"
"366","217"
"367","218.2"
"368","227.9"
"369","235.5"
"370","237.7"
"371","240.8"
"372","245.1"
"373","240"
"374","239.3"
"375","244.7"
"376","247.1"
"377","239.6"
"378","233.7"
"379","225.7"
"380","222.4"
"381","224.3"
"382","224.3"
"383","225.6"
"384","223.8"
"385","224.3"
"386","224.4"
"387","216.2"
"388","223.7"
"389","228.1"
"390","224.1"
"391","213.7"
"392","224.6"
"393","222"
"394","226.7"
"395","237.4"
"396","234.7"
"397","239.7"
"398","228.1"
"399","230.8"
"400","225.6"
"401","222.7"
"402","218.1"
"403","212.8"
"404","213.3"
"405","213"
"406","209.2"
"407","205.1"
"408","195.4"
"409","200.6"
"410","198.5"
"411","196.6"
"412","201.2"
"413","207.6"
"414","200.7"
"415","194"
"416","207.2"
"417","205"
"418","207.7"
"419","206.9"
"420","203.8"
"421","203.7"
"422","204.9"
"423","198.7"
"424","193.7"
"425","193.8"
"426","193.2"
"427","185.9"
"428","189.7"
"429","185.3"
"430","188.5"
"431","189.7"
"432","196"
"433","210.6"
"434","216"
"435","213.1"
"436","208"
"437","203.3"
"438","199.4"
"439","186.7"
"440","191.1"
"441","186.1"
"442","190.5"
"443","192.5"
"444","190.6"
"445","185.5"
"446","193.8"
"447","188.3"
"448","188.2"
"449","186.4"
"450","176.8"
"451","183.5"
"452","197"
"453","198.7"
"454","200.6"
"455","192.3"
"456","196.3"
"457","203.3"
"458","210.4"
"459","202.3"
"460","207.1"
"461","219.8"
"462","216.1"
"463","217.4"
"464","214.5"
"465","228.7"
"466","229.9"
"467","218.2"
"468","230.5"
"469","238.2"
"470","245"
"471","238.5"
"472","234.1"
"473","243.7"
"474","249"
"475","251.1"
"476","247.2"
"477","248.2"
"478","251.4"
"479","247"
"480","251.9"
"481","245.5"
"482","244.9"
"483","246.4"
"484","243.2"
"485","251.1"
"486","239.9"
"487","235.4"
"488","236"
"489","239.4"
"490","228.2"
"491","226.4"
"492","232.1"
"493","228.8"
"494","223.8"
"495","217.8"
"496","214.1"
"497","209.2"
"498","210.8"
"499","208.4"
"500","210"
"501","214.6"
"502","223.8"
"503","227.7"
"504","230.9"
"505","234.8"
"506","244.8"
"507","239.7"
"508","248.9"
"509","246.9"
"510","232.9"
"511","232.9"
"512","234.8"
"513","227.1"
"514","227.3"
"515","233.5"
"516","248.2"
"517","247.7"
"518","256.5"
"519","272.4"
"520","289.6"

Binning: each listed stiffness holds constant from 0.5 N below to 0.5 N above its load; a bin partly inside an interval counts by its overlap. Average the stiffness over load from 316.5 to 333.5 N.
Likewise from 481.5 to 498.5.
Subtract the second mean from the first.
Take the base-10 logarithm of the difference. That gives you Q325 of 1.4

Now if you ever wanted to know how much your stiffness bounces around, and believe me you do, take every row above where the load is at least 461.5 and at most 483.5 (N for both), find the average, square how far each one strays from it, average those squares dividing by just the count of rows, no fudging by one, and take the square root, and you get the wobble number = 12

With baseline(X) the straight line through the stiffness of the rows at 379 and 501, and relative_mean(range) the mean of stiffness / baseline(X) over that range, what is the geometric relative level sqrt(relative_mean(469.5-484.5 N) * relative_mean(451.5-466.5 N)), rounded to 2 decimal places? 1.04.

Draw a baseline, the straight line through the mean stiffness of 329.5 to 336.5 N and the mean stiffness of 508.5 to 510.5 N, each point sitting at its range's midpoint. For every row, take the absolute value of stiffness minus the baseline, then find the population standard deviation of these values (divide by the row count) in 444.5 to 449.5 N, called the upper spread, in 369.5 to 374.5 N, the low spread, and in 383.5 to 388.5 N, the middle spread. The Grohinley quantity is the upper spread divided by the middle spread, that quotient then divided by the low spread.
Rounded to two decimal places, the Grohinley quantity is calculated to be 0.37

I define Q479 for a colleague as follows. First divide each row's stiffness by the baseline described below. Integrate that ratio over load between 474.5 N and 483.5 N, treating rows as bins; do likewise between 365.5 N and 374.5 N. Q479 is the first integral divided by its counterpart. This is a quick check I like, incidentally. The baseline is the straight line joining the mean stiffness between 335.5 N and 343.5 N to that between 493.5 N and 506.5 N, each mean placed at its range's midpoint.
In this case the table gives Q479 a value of 1.17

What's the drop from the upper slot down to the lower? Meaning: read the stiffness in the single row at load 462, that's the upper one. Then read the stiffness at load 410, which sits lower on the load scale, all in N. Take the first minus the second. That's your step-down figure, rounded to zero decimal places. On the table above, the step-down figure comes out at 18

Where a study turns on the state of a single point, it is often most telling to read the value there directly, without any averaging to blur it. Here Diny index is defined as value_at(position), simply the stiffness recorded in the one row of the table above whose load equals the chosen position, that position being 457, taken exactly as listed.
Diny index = 203.3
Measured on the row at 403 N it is 212.8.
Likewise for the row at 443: 192.5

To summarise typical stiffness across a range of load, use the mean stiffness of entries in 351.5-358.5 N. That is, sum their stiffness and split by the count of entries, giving 213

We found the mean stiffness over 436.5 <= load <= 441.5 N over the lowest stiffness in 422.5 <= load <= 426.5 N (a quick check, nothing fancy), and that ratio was 1.00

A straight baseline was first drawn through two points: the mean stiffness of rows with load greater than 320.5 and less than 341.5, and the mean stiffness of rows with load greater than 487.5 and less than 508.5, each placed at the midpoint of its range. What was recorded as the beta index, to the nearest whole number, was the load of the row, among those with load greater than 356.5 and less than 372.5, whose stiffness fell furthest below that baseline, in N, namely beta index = 359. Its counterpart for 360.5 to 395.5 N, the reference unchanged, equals 361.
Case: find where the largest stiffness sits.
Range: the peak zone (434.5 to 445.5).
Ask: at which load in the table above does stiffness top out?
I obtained 435 N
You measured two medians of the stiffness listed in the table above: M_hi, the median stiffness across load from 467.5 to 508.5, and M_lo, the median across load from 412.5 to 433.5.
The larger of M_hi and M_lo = 238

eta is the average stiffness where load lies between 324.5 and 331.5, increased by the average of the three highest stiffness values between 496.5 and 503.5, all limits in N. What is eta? 490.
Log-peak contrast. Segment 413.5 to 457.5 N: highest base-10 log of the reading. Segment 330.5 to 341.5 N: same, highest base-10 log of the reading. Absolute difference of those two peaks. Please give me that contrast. 0.10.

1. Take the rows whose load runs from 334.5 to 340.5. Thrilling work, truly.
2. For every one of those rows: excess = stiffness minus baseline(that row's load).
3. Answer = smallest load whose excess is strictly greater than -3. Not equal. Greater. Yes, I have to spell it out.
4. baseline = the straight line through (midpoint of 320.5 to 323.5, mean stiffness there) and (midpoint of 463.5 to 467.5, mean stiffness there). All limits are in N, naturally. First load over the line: 335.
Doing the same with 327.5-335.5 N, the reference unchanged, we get 328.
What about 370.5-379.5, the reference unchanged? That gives 371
